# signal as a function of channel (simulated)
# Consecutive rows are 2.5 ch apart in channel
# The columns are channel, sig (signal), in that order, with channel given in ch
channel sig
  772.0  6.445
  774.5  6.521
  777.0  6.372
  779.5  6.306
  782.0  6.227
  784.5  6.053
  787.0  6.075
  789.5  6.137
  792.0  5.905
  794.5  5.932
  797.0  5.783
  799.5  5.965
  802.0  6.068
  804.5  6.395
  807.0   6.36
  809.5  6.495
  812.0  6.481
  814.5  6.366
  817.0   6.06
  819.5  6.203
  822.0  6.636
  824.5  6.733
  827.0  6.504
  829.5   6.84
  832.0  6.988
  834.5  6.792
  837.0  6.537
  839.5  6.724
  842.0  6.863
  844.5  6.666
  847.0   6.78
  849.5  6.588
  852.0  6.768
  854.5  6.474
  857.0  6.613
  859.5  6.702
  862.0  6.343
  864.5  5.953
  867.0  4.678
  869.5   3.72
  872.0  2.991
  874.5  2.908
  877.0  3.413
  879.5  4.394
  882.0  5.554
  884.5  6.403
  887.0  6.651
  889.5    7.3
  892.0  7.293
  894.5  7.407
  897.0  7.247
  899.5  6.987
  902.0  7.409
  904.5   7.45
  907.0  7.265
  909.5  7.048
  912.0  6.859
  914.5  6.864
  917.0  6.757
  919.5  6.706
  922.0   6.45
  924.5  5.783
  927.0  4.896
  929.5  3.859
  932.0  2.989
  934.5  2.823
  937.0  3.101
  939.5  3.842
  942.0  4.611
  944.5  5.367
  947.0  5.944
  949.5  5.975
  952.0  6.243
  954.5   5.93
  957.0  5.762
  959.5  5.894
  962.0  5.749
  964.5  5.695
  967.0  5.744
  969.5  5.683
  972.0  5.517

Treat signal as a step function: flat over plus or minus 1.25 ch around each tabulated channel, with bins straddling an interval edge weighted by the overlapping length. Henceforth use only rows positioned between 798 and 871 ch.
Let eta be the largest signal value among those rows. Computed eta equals 6.988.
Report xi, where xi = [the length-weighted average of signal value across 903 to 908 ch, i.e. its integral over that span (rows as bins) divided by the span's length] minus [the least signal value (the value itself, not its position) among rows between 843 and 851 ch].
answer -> 1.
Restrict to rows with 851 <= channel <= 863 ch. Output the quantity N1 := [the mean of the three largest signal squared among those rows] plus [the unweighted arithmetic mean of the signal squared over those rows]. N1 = 88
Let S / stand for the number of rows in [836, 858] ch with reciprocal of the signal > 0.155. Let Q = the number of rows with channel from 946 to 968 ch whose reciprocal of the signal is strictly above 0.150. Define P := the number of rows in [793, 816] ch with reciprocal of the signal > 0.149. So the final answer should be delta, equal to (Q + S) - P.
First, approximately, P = 9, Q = 9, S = 0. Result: 0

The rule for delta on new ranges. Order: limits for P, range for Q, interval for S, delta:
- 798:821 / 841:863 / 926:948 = 5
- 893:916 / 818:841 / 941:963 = 13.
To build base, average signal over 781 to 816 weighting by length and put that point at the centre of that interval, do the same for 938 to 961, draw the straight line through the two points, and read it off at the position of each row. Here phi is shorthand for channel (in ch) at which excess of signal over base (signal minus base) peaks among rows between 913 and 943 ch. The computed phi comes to 914.5 ch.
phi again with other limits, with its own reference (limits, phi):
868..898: 894.5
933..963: 952.0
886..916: 904.5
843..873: 852.0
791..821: 809.5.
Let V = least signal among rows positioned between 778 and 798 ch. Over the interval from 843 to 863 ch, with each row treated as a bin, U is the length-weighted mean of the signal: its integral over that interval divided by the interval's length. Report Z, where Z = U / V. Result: 1.1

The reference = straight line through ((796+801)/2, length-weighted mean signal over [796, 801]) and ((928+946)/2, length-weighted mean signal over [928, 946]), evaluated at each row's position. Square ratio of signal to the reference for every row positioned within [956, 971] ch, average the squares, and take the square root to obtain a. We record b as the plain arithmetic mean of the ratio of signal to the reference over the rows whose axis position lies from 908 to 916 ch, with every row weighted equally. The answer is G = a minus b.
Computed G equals 0.0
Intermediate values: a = 1.7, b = 1.64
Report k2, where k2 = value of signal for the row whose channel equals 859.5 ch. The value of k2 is 6.702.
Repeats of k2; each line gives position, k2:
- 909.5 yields 7.048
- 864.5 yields 5.953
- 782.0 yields 6.227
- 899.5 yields 6.987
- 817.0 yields 6.06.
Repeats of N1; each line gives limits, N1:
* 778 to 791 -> 77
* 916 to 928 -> 82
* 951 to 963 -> 71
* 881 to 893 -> 95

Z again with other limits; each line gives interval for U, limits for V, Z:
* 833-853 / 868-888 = 2.3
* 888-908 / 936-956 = 2.3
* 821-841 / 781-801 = 1.2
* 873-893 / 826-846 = 0.8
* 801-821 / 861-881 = 2.2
